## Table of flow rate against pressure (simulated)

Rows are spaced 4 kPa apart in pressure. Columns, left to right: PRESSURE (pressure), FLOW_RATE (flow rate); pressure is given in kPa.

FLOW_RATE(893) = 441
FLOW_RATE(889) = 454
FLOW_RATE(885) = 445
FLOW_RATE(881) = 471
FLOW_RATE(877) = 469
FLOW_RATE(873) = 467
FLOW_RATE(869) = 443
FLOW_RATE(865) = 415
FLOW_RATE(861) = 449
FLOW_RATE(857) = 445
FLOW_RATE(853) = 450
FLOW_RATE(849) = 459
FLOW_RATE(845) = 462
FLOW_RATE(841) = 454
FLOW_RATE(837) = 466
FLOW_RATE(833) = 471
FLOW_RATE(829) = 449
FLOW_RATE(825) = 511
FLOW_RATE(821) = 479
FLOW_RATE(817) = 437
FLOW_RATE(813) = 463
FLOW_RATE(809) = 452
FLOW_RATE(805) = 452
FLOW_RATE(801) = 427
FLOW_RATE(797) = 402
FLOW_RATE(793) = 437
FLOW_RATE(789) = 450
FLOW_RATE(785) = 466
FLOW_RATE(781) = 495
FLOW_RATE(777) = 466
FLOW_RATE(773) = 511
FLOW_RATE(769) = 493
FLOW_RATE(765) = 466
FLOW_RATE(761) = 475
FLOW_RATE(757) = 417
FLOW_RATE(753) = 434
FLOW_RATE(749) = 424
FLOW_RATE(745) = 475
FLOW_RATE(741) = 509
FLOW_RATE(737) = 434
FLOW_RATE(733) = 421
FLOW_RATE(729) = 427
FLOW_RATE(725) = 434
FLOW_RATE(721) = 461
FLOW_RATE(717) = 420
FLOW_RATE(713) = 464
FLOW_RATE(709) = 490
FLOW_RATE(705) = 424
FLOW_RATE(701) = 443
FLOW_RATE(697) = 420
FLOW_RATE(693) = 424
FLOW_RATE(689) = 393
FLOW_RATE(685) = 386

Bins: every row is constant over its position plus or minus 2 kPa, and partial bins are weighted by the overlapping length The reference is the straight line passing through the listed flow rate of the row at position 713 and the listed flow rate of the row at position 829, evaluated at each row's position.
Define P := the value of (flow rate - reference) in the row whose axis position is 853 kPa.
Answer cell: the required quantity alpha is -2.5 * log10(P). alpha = -1.5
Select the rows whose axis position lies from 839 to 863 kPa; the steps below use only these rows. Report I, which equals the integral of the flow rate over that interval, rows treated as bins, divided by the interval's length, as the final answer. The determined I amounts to 453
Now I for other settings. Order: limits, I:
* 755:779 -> 471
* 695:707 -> 429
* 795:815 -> 439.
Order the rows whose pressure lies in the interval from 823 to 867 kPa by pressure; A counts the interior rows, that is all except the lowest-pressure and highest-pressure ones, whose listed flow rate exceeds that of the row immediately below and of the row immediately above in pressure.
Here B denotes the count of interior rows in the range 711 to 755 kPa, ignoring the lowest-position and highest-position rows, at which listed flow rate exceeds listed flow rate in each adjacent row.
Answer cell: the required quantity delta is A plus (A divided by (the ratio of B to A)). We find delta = 7.5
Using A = 3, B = 2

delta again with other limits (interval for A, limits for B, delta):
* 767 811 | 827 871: 3.3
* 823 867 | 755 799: 6.0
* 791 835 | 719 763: 4.0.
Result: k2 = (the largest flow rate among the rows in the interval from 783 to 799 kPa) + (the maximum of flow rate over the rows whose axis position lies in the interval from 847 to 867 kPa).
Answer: 925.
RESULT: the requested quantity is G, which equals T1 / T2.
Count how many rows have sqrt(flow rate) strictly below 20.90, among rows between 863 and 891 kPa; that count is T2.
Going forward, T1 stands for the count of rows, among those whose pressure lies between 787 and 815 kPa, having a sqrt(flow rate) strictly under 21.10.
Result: 3.0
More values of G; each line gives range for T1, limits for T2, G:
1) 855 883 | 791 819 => 1.5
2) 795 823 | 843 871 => 3.0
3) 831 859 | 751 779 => 0.5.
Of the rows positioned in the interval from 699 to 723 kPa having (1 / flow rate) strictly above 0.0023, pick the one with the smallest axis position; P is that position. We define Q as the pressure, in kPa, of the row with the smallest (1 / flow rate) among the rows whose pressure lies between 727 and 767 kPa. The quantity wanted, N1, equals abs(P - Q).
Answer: 36 kPa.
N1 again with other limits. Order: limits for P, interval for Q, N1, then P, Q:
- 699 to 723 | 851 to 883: 176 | 705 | 881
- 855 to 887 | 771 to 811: 92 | 865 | 773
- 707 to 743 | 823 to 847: 108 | 717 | 825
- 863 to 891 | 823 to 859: 40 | 865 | 825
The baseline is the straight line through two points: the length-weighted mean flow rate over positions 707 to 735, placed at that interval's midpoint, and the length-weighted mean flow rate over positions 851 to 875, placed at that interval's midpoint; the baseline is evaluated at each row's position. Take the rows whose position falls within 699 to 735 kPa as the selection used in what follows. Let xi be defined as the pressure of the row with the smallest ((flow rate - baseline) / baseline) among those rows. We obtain 717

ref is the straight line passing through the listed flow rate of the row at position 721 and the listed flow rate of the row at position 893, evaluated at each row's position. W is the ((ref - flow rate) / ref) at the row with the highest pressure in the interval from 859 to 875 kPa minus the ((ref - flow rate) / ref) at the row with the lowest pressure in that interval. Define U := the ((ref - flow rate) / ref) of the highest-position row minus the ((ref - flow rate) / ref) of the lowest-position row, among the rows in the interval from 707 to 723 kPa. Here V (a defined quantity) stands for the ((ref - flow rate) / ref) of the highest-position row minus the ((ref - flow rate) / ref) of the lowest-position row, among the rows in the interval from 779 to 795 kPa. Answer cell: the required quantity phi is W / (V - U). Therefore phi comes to -0.7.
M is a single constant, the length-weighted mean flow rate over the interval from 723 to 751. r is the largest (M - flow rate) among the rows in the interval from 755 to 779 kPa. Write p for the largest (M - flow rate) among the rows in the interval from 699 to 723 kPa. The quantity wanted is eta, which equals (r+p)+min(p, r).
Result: 82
